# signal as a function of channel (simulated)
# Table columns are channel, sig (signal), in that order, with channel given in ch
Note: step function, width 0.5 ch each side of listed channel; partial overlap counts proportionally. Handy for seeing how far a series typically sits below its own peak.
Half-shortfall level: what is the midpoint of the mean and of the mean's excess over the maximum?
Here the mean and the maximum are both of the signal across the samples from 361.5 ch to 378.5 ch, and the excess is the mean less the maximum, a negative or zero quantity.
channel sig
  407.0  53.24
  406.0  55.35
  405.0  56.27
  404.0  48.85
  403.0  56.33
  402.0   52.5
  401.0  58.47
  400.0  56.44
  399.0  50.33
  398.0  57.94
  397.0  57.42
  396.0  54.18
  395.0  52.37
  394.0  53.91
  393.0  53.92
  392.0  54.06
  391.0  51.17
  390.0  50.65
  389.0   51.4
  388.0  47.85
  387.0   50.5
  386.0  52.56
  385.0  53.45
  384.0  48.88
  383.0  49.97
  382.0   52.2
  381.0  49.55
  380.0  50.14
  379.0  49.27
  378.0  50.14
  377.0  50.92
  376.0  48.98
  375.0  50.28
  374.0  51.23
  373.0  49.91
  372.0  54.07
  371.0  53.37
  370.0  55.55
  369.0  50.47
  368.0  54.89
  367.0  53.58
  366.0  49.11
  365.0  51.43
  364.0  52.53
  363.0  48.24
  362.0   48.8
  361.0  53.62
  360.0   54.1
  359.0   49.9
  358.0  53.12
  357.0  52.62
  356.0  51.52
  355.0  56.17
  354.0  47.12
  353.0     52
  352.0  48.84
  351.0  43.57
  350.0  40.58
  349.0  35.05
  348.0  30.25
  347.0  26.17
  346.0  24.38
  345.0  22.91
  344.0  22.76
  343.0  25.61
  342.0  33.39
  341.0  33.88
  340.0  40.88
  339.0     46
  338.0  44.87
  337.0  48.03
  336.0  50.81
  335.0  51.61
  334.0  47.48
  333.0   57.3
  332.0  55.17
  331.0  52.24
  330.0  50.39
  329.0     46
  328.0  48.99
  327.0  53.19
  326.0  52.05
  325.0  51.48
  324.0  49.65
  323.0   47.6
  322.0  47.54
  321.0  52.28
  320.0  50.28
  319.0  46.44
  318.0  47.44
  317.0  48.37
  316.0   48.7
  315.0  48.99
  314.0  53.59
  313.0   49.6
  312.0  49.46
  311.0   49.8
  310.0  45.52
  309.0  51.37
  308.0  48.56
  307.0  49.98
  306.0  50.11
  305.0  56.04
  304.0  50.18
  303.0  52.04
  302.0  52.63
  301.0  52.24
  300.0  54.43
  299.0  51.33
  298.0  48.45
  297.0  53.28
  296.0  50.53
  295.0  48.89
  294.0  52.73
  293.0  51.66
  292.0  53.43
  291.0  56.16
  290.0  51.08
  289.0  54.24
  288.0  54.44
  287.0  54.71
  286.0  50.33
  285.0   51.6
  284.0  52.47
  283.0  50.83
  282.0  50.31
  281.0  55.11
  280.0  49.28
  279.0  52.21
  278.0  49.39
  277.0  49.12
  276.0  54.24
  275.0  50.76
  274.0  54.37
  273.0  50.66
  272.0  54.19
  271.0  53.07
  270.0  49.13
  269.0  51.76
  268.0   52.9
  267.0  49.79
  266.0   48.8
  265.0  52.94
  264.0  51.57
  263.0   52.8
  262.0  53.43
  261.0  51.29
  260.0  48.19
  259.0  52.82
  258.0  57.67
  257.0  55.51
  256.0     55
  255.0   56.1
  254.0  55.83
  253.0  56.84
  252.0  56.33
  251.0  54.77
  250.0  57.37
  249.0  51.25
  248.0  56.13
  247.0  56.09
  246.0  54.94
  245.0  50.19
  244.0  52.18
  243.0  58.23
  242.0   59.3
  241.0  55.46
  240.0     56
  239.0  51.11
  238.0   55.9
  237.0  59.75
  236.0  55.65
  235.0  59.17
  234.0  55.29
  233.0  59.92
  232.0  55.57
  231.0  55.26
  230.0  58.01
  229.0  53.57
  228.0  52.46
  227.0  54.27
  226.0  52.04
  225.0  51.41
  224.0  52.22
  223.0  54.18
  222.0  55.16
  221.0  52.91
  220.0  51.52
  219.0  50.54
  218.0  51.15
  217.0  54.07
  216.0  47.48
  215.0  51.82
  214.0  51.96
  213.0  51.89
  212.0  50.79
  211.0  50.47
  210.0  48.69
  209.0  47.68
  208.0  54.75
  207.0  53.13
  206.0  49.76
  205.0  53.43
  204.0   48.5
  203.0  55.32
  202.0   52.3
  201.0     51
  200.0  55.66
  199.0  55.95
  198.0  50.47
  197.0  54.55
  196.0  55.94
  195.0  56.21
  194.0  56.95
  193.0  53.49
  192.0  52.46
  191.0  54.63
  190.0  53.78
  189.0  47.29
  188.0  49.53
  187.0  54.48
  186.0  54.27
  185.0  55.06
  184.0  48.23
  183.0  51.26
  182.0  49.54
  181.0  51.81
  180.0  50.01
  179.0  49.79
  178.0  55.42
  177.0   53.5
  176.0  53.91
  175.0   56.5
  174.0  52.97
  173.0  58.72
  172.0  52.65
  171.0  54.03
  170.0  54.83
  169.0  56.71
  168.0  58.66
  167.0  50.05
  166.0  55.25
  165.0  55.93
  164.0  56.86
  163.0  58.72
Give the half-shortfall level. 23.6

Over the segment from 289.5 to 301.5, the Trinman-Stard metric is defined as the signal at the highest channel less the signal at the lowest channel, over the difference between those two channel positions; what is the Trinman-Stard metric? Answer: 0.11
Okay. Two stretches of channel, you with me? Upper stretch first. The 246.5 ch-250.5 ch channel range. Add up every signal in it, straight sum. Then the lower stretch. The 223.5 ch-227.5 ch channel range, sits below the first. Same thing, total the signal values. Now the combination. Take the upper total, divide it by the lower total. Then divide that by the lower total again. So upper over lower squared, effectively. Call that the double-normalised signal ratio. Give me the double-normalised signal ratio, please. 0.0050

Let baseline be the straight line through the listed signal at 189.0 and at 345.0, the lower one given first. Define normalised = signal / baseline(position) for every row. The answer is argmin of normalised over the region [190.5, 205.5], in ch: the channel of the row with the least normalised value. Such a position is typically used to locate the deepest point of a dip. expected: 204.0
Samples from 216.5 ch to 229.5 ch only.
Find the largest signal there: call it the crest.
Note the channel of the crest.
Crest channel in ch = 222.0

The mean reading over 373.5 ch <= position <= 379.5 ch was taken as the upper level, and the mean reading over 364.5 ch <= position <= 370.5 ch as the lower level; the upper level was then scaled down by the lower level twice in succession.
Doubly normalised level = 0.0182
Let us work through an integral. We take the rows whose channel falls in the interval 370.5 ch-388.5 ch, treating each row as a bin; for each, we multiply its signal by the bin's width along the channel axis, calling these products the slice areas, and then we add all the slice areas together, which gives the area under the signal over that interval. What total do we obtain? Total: 913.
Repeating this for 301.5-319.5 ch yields 899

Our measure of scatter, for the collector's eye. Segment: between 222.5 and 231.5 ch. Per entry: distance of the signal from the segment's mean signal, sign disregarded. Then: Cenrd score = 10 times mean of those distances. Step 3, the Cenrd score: 15.3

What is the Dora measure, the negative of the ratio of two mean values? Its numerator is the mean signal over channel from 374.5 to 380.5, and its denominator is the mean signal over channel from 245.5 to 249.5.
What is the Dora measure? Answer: -0.91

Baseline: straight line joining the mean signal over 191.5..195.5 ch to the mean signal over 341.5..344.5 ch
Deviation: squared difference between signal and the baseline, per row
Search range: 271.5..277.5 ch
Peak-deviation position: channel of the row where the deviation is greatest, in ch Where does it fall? 276.0 ch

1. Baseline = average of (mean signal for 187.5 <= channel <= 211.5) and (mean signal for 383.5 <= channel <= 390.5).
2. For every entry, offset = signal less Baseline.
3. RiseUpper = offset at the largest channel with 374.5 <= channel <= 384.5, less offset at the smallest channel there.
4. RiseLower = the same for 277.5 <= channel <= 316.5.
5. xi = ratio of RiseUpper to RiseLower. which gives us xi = 2.0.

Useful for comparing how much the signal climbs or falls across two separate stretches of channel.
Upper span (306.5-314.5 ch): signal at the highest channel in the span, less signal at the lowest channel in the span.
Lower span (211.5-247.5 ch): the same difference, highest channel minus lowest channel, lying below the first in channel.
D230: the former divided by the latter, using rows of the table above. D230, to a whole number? 1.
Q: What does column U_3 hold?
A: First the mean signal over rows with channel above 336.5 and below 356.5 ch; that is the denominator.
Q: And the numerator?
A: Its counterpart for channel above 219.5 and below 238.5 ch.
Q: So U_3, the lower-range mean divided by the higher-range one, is 1.42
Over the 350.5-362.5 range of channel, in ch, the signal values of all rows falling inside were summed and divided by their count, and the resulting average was 50.9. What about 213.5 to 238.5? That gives 54.1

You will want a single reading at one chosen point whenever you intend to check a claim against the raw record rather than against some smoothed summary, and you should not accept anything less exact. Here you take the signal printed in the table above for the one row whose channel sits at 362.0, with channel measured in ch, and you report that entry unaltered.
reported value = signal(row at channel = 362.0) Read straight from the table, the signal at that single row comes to 48.8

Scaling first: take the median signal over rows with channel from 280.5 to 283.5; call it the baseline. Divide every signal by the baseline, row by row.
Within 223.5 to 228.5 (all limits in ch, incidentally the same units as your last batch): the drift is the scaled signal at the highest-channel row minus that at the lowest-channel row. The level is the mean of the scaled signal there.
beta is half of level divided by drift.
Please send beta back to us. 109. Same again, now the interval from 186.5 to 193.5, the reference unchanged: -26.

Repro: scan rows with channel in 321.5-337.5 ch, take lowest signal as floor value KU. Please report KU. 46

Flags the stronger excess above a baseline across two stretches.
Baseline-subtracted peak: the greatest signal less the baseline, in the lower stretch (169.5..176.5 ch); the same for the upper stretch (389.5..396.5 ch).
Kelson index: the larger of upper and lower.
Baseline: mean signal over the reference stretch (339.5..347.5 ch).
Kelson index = 30.0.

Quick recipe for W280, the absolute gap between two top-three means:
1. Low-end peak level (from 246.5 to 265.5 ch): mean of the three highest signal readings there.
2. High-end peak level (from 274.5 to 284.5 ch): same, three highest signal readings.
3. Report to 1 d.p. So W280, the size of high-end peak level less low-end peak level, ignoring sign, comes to 3.4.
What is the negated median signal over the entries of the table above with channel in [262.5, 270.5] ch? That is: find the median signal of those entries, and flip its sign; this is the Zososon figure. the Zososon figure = -51.7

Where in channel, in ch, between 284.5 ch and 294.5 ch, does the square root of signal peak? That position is 291.0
